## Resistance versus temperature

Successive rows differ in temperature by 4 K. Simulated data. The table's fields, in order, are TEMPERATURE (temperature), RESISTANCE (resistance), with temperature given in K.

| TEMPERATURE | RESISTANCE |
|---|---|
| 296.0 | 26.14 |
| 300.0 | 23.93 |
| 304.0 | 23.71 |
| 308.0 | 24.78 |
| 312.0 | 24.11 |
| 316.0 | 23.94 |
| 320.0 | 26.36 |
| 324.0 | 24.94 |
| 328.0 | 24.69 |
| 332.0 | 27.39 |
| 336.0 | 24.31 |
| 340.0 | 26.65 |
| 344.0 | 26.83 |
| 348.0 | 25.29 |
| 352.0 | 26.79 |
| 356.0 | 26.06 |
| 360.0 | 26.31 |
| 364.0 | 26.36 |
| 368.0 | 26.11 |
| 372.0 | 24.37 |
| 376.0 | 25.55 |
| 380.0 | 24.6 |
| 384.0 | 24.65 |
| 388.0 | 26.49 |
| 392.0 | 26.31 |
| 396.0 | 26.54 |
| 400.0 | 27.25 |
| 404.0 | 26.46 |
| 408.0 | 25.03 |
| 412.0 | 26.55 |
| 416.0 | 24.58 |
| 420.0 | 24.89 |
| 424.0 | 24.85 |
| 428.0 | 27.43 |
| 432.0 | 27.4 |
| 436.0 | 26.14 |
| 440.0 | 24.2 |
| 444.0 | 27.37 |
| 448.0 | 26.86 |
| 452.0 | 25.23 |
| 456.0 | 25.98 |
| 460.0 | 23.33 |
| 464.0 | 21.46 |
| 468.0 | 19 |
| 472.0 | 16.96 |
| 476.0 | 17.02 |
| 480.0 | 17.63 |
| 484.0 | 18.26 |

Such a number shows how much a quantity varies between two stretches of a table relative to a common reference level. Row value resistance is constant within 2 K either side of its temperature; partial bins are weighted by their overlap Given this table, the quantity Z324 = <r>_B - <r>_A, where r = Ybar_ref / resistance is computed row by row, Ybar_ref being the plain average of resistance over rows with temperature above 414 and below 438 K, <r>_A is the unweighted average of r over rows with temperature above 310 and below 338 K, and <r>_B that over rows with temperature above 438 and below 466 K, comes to 0.0120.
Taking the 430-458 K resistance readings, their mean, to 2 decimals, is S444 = 26.17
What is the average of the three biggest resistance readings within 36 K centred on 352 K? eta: 26.8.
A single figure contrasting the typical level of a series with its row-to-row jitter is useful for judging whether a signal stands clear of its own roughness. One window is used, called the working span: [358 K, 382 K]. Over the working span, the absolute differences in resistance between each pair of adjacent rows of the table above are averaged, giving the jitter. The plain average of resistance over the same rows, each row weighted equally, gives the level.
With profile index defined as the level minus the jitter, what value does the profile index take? 24.7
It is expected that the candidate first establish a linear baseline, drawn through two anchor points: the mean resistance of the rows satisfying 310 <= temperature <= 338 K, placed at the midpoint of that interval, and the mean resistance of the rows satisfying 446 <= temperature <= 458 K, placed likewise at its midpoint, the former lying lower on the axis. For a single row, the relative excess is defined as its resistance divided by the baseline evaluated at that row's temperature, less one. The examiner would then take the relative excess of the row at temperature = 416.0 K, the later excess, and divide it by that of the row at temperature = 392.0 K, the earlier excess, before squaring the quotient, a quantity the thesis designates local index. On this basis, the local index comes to 2.7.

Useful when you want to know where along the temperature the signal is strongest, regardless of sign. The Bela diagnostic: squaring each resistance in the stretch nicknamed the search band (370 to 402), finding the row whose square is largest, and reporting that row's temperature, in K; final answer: 400.0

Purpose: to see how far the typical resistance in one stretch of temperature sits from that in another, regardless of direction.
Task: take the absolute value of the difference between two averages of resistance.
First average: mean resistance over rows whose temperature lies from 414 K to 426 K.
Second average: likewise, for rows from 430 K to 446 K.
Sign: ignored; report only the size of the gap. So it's 1.5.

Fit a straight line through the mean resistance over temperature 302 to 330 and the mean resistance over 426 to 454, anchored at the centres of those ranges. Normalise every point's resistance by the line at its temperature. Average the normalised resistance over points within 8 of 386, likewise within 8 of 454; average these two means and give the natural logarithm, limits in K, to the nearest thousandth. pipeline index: -0.025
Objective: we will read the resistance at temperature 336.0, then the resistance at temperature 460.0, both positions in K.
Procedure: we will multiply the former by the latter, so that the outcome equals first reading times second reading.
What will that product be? 567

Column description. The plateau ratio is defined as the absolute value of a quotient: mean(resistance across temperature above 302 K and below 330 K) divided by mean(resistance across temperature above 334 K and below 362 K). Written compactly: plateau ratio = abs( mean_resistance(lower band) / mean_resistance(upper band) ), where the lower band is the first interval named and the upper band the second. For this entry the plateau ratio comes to 0.95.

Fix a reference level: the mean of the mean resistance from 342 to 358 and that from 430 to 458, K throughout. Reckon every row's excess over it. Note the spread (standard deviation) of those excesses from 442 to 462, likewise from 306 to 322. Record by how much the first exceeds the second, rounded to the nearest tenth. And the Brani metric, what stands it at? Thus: 0.5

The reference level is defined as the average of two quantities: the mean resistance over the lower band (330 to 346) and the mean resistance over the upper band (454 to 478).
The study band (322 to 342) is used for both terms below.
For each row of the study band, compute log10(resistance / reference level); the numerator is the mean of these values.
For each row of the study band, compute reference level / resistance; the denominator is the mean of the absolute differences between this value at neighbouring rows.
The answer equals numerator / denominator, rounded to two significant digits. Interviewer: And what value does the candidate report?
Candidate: 0.50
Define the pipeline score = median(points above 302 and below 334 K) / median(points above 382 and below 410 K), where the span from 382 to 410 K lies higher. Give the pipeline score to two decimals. 0.93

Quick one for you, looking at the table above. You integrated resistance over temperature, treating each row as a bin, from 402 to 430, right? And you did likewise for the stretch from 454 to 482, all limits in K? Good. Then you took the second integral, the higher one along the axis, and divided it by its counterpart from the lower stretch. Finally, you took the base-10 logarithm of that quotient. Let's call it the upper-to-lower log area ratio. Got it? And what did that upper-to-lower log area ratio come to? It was -0.104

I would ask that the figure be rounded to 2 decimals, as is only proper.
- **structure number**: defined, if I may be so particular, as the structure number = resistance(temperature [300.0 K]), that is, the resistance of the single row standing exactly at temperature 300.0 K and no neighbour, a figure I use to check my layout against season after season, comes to 23.93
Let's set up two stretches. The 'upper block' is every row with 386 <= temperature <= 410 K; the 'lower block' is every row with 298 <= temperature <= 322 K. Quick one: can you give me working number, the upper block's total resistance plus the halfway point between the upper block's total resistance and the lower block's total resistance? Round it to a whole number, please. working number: 311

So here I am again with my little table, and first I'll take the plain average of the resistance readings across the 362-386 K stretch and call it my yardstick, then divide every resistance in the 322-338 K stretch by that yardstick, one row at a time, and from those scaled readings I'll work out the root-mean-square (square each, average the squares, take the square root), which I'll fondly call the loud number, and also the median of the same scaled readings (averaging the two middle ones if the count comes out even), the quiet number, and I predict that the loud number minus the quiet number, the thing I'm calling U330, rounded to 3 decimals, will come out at 0.022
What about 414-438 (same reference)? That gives 0.016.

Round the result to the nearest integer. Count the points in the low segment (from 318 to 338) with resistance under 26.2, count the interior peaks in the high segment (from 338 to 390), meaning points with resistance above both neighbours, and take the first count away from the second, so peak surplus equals 1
